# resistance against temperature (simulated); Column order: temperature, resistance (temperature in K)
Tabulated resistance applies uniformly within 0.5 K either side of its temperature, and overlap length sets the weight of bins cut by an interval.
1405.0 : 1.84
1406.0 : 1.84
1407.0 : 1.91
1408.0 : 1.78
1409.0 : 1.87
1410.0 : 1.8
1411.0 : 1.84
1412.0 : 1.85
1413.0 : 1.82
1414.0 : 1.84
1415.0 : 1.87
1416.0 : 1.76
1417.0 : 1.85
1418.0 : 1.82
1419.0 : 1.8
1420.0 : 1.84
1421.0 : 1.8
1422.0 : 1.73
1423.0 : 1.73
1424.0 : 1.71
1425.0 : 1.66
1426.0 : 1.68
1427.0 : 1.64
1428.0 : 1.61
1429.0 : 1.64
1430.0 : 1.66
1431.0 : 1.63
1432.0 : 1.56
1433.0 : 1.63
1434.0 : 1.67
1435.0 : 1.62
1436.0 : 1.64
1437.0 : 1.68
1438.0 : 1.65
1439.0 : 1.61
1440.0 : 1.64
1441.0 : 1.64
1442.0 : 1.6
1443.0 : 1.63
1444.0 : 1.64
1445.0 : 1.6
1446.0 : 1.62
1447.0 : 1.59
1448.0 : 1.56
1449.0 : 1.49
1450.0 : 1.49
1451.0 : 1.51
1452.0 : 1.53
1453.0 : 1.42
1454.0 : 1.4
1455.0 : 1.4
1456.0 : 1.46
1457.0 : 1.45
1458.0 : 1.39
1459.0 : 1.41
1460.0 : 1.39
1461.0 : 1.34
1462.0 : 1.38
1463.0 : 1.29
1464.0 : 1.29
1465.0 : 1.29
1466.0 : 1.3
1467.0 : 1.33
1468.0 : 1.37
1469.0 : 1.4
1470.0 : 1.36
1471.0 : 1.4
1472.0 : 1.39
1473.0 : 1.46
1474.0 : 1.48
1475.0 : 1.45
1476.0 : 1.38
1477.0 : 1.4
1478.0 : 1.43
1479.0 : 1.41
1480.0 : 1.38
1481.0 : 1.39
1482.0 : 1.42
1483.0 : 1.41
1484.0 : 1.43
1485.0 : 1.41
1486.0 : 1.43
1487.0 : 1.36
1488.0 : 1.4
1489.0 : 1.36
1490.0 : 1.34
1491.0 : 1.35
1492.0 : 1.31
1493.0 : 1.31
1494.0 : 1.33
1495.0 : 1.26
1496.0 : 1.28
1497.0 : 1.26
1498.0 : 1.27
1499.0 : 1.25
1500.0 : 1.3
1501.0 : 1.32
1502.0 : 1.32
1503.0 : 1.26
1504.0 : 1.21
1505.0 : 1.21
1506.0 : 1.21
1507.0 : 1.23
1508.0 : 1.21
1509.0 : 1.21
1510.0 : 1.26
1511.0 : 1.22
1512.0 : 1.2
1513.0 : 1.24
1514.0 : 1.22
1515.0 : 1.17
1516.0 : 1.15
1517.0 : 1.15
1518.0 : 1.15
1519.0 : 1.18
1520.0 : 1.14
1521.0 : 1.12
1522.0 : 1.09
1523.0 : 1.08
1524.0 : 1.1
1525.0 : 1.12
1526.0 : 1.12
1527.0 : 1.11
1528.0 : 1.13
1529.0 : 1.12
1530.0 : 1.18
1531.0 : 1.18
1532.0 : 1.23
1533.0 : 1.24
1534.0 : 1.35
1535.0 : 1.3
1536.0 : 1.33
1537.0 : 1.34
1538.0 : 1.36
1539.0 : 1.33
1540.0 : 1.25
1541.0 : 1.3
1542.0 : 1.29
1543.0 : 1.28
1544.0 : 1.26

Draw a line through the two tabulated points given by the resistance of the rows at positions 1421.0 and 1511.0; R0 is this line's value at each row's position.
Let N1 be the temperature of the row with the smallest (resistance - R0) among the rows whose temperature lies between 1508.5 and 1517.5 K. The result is 1516.0 K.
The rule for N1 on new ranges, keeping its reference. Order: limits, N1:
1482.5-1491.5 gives 1490.0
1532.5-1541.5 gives 1533.0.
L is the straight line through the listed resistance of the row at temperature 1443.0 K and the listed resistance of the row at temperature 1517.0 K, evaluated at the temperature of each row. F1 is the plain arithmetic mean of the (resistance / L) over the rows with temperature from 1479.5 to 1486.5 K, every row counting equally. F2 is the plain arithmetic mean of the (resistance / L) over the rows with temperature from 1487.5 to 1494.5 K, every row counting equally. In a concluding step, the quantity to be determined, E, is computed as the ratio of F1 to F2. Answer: 1.01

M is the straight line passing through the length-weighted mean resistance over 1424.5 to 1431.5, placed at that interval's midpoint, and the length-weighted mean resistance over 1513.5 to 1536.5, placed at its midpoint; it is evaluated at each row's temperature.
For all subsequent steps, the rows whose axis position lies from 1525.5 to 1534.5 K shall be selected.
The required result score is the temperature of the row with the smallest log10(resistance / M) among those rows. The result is 1527.0 K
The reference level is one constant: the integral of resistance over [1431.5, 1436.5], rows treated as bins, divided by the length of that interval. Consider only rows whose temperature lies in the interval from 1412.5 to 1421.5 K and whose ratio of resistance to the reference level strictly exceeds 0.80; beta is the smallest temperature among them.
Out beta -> 1413.0 K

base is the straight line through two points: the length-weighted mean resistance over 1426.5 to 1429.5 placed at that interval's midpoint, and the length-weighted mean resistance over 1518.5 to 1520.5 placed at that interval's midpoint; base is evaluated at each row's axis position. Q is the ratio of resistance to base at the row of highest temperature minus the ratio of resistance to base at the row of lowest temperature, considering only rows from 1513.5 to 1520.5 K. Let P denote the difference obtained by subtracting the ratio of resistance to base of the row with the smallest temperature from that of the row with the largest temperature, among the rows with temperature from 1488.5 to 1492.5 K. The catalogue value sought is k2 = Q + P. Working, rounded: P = -0.03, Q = -0.04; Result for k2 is -0.068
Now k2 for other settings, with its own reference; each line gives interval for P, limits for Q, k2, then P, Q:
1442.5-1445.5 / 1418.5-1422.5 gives -0.045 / -0.01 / -0.03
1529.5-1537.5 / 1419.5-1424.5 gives 0.120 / 0.19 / -0.07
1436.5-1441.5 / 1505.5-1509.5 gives 0.001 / -0.01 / 0.01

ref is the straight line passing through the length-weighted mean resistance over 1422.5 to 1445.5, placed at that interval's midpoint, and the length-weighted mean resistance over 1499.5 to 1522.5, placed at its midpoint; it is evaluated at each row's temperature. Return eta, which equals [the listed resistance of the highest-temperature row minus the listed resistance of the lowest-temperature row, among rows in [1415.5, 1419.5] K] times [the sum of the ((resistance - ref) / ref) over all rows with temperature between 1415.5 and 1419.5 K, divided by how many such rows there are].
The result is 0.0017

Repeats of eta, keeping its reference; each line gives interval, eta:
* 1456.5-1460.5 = 0.0037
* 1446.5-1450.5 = 0.0018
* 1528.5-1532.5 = 0.0081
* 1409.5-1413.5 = 0.0007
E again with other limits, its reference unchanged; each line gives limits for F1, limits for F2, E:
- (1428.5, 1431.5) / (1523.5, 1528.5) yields 0.94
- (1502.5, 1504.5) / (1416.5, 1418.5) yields 0.98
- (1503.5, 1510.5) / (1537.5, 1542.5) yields 0.77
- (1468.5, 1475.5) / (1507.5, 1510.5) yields 0.97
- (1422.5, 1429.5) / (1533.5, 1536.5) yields 0.75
